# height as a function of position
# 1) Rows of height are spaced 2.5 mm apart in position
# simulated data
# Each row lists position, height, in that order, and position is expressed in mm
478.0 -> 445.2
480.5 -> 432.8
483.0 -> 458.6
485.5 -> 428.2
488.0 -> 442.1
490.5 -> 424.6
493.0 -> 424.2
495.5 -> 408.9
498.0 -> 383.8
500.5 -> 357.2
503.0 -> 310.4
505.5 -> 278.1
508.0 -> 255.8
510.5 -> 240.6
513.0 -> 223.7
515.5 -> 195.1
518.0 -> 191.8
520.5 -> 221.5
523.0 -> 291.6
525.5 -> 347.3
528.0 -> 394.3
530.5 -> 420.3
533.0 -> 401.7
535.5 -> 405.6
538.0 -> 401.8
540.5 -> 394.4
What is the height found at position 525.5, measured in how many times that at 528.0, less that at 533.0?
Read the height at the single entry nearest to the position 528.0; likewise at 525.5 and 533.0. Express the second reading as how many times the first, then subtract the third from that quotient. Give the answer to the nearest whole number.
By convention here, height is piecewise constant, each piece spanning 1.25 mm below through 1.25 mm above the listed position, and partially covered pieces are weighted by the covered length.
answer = -401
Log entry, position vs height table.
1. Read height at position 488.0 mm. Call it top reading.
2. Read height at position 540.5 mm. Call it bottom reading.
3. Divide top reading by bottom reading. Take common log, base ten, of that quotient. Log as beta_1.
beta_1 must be 0.05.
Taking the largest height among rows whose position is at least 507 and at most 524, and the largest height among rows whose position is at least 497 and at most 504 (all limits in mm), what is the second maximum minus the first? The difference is 92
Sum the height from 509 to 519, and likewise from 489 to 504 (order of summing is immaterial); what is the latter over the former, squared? 7.4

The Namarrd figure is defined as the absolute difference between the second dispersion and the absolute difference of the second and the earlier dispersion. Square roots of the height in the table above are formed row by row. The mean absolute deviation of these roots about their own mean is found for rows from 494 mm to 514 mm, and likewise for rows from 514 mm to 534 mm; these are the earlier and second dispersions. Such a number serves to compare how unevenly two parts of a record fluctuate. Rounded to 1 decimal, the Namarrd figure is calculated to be 1.6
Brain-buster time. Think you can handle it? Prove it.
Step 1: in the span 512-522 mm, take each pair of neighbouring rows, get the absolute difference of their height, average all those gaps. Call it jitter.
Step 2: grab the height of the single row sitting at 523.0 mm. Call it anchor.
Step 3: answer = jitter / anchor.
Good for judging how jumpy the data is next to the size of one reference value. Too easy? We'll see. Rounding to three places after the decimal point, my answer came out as 0.070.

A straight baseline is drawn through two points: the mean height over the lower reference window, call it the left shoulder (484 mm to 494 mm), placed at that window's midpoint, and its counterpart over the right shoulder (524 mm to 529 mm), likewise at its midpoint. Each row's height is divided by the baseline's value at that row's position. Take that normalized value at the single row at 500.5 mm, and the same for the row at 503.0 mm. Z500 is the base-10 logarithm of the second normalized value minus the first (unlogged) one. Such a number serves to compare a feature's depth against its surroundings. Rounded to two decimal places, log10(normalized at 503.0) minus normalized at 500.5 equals -0.99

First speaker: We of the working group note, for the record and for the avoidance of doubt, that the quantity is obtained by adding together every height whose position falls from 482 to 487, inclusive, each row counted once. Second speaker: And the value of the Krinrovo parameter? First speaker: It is 887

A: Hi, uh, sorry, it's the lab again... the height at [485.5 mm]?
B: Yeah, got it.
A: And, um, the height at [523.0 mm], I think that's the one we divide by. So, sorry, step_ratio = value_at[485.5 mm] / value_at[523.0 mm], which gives 1.47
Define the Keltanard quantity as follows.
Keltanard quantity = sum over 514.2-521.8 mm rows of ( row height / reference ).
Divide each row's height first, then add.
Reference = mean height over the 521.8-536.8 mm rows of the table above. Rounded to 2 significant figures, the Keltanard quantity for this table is 1.6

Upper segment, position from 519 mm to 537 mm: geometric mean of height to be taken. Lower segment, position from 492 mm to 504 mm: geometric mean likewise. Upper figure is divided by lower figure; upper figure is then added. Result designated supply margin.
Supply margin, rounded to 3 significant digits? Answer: 348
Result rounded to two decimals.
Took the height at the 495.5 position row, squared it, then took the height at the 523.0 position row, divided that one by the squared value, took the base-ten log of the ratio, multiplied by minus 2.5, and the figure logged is 6.90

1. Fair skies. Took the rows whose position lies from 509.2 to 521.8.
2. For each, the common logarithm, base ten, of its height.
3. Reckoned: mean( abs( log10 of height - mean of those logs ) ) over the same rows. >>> 0.03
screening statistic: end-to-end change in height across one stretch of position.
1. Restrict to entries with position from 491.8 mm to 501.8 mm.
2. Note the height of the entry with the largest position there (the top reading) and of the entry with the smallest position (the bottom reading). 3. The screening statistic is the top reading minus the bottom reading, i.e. -67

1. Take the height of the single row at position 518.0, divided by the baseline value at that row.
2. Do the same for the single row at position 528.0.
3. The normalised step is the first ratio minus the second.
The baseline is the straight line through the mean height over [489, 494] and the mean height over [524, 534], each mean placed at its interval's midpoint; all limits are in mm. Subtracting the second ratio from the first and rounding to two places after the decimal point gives -0.53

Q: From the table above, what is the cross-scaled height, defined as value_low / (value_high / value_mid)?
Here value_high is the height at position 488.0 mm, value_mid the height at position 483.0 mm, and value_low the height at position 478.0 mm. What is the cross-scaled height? 462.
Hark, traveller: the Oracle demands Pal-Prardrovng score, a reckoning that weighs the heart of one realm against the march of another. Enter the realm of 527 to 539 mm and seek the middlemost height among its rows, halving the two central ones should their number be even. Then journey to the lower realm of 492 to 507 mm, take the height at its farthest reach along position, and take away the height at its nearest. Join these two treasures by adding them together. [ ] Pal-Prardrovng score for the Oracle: 256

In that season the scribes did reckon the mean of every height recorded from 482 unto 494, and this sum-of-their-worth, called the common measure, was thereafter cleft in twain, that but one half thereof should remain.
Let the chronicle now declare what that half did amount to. 218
